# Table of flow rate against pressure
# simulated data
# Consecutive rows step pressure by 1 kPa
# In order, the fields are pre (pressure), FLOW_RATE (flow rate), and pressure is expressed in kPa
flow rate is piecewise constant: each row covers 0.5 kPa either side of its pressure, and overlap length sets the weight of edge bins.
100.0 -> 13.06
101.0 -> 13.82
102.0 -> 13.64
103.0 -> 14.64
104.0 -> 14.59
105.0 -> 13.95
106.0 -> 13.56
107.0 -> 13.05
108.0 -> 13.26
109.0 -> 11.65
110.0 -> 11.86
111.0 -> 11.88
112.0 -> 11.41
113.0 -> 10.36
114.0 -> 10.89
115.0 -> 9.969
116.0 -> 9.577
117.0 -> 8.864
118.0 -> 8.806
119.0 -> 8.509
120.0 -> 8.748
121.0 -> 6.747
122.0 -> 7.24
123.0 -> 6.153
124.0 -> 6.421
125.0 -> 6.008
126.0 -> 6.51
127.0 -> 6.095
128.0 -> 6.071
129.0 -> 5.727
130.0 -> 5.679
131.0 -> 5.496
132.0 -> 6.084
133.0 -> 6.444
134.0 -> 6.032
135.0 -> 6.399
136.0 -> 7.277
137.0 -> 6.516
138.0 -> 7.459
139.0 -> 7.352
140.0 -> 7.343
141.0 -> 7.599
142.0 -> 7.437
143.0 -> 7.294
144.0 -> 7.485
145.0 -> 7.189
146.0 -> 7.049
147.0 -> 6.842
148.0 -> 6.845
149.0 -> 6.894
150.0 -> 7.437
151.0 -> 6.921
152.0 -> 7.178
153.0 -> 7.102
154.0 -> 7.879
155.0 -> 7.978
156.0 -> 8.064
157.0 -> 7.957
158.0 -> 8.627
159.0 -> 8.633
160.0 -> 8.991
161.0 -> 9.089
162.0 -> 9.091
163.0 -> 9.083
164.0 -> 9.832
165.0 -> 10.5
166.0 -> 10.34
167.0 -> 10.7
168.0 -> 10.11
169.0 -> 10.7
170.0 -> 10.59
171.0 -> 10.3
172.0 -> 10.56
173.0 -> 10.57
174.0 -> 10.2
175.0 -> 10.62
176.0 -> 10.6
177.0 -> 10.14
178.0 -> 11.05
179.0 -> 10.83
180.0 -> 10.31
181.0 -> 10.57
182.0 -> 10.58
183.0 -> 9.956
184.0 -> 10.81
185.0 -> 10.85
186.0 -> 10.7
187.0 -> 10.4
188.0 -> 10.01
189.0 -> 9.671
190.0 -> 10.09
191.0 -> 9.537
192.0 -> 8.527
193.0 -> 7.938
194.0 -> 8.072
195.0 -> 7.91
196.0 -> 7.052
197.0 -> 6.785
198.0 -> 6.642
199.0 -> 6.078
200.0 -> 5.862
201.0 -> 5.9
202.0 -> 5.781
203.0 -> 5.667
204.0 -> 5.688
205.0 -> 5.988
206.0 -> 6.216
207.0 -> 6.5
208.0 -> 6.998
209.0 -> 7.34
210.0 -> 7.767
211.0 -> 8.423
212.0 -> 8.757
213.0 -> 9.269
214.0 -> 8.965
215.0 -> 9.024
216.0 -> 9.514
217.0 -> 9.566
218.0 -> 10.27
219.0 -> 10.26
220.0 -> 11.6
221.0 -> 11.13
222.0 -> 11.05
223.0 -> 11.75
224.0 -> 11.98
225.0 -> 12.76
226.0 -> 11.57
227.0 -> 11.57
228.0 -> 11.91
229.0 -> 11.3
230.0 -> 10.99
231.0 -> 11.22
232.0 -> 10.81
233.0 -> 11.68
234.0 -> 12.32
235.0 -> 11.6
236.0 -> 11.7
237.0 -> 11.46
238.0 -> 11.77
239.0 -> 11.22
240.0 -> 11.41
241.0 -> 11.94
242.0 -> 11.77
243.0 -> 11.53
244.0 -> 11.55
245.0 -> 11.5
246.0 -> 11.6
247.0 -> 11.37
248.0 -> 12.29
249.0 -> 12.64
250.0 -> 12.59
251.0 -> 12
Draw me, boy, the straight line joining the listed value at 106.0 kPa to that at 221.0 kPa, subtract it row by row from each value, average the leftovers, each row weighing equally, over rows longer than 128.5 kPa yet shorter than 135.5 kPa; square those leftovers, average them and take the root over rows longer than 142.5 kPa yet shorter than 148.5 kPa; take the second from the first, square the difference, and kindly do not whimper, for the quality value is 160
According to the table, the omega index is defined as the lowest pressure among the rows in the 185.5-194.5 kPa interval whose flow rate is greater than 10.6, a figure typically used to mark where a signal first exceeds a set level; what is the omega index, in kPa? 186.0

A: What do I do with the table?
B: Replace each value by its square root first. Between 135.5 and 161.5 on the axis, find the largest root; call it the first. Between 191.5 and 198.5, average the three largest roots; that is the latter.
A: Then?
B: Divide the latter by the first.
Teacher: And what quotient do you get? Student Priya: 0.95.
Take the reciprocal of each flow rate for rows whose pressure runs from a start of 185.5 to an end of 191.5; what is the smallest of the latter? 0.093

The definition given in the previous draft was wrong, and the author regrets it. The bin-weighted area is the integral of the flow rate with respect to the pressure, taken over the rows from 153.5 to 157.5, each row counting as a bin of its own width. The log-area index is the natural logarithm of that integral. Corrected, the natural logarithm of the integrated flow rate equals 3.46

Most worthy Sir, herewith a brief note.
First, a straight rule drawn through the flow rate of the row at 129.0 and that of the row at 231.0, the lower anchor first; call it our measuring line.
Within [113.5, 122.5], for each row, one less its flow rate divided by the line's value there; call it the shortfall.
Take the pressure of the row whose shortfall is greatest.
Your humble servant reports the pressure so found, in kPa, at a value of 121.0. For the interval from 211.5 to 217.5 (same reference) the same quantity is 212.0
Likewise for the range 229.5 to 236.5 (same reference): 232.0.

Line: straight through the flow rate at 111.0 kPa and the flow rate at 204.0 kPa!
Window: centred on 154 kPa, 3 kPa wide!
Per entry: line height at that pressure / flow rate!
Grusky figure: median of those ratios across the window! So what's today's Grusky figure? 1.14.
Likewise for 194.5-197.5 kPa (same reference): 0.88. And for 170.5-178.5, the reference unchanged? 0.74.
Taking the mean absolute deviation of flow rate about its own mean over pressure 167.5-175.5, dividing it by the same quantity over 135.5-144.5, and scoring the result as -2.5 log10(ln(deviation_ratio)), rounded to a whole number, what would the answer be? 4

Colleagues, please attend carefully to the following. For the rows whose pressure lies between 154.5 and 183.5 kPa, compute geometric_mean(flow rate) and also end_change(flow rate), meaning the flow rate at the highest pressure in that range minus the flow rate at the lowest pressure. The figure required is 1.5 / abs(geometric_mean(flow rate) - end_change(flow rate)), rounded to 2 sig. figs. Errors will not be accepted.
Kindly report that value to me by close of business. 0.19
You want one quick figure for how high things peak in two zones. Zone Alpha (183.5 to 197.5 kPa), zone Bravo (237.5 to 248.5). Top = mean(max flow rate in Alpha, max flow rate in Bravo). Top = 11.6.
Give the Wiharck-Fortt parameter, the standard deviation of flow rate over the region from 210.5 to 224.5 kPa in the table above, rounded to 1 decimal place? 1.2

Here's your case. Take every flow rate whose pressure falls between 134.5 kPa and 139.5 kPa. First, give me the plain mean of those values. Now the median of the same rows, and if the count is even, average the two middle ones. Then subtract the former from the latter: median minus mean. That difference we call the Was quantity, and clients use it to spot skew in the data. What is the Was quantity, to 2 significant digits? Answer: 0.28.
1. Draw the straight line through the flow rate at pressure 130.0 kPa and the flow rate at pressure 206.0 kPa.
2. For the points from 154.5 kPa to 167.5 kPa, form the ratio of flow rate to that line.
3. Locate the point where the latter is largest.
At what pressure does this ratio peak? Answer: 167.0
